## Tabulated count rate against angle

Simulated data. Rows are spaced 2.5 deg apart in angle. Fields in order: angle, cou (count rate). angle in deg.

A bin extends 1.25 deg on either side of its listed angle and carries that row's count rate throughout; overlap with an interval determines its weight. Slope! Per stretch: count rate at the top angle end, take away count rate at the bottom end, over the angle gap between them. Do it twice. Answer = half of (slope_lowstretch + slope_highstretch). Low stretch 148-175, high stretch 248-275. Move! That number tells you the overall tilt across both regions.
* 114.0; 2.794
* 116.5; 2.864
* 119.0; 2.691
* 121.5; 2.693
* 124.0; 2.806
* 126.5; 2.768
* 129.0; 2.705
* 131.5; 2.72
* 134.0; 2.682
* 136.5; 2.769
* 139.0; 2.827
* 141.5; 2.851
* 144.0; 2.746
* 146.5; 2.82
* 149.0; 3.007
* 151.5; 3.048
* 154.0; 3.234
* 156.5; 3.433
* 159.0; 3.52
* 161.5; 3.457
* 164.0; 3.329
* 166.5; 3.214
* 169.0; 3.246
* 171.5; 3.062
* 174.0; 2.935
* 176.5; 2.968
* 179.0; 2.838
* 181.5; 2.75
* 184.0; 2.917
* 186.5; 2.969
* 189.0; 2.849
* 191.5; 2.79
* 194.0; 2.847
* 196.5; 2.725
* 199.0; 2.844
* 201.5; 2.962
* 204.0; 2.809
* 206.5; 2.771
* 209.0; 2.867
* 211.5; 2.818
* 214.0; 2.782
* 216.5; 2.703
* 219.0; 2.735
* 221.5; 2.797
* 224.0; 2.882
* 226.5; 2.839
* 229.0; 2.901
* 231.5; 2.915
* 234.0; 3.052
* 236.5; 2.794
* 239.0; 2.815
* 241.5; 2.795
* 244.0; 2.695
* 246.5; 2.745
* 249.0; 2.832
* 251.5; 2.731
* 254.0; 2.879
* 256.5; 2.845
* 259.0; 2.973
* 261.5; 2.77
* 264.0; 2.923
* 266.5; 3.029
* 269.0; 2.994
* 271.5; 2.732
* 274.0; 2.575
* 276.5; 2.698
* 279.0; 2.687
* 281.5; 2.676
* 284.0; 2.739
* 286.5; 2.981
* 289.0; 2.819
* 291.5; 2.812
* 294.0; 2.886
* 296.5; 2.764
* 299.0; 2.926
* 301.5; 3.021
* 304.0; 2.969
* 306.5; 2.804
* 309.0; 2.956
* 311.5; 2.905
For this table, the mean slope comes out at -0.007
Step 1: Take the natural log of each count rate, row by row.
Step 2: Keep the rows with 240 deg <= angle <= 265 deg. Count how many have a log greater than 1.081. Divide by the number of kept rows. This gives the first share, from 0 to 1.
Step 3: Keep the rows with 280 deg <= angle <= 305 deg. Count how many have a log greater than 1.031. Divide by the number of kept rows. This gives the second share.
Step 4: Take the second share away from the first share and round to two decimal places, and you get -0.60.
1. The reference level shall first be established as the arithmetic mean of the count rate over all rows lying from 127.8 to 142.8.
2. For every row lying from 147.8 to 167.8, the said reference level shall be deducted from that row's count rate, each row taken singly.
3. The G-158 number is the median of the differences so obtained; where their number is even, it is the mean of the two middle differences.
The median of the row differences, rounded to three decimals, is 0.522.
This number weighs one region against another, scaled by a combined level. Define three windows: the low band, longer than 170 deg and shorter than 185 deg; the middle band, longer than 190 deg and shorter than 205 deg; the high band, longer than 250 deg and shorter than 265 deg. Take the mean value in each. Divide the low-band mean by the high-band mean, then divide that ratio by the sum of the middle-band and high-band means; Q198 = 0.180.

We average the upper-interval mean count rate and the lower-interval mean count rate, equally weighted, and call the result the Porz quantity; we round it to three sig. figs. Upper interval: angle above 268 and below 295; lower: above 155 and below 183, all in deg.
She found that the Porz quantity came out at 2.97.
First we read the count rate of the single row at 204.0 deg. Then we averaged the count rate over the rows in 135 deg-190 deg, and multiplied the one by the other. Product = 8.5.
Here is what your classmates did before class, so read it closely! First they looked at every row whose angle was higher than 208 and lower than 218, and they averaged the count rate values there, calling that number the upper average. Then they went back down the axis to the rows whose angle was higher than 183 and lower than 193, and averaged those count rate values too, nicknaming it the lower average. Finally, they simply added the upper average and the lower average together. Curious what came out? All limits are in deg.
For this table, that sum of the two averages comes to 5.67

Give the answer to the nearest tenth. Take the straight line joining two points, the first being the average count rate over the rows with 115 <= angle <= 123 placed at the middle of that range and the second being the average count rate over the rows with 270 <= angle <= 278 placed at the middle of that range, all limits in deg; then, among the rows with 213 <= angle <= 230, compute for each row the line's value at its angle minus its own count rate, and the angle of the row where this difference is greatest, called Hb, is 216.5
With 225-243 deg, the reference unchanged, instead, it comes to 236.5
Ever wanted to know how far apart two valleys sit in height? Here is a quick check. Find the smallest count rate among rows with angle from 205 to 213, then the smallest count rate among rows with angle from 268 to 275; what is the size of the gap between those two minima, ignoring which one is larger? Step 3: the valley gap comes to 0.20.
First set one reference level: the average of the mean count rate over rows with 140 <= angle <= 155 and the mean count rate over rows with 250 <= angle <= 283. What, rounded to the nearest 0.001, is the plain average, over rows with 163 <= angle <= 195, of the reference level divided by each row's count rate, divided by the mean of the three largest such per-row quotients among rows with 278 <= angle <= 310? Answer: 0.910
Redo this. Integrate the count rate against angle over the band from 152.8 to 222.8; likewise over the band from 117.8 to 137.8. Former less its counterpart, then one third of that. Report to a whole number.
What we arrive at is 51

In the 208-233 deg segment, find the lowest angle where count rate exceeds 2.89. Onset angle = 229.0 deg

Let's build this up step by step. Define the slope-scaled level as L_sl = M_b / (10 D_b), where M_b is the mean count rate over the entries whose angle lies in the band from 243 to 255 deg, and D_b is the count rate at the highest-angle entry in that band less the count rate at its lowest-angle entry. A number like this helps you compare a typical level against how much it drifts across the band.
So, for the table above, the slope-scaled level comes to 2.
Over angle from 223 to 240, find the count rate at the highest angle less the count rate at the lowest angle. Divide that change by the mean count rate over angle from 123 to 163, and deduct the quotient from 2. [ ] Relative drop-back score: 2.023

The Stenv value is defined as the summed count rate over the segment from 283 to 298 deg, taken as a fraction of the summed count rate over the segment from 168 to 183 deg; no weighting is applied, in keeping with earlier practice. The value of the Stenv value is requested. 0.96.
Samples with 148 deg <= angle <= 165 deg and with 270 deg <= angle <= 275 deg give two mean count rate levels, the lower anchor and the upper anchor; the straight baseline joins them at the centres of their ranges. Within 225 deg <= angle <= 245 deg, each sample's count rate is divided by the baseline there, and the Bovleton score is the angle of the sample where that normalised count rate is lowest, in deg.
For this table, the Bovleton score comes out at 244.0 deg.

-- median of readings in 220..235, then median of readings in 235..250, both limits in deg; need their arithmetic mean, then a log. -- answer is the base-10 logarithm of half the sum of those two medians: 0.454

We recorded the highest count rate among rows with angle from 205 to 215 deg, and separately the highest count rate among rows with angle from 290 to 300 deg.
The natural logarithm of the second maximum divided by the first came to 0.020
